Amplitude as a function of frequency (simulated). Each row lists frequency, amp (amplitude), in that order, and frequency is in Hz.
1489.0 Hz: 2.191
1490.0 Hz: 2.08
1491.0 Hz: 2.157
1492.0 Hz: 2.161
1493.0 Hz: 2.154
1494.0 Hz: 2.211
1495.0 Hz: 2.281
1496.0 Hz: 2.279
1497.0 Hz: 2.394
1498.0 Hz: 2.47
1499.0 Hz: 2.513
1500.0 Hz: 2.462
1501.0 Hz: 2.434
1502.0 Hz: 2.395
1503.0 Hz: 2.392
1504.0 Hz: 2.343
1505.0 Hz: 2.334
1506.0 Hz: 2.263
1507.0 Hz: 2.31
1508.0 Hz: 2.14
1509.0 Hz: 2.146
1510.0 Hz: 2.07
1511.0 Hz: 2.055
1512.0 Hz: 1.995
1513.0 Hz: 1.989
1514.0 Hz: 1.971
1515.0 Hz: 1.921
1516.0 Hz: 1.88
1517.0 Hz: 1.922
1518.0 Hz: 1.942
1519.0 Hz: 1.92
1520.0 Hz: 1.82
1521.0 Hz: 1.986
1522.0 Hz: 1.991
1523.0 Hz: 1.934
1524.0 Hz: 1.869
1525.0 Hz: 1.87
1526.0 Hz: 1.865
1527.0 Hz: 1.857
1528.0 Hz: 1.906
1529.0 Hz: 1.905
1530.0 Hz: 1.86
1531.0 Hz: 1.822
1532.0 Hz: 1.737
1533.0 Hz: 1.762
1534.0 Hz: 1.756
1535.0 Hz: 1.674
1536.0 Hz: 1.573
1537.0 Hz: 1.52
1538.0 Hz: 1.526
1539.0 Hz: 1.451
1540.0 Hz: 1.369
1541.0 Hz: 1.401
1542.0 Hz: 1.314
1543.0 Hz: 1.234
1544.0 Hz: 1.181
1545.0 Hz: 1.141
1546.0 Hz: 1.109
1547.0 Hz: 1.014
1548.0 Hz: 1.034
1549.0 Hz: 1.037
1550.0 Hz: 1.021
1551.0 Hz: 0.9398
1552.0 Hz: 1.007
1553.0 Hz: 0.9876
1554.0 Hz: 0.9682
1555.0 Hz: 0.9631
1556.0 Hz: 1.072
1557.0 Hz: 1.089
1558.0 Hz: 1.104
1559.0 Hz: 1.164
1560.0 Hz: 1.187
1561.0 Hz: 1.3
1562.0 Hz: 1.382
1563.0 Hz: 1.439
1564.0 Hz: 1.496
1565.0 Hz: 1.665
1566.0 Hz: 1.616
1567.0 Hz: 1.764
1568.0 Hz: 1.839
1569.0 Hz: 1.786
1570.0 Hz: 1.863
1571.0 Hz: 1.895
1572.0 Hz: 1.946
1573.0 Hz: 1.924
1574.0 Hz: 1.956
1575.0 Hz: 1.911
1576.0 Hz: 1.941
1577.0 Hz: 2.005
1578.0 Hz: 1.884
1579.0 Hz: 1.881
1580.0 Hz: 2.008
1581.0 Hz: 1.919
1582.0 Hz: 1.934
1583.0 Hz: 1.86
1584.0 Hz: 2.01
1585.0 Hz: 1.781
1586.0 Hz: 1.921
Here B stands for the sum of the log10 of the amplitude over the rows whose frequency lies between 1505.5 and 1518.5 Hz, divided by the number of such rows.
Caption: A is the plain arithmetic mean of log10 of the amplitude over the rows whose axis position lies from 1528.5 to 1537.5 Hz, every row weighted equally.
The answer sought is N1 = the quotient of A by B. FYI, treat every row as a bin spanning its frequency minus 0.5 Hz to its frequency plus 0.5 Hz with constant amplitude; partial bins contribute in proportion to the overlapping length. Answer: 0.8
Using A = 0.24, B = 0.310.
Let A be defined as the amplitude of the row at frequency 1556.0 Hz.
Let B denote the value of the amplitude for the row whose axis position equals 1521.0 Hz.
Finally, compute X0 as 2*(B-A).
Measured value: 1.8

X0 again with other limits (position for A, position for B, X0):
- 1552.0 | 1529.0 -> 1.8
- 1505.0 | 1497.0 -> 0.1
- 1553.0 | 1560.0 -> 0.4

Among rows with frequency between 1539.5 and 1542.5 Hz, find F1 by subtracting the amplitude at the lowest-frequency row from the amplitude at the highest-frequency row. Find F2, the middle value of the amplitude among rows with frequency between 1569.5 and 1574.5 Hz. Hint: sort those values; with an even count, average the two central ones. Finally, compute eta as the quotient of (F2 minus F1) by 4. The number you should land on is 0.49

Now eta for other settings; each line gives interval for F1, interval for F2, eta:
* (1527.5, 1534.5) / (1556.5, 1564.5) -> 0.35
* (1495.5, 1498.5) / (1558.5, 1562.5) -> 0.26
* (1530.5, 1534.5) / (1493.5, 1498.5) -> 0.59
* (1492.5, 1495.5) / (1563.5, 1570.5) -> 0.41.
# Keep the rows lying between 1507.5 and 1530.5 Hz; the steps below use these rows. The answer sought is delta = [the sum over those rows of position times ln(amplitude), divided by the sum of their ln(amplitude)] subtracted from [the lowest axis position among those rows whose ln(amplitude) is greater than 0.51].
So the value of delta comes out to -10.7 Hz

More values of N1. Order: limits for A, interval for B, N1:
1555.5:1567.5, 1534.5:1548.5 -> 1.1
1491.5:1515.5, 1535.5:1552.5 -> 4.2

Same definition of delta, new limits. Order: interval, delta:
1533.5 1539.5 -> -2.3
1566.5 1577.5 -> -5.2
